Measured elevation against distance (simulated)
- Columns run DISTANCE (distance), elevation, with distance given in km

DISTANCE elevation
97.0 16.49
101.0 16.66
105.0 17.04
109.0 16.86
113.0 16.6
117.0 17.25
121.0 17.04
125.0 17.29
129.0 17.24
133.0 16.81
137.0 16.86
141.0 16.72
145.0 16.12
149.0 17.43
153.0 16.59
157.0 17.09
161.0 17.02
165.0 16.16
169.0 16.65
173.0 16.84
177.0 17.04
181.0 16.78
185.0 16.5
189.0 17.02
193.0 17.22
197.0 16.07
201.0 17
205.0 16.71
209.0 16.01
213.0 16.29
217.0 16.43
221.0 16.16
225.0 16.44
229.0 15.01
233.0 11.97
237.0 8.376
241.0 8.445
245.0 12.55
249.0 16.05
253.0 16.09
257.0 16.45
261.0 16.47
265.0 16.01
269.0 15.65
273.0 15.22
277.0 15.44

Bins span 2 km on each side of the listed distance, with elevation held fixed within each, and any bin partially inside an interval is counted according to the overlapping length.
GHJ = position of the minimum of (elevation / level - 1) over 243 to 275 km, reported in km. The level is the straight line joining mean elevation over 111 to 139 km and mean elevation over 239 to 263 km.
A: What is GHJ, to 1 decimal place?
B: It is 245.0 km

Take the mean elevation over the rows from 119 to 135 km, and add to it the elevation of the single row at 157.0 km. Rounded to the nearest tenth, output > 34.2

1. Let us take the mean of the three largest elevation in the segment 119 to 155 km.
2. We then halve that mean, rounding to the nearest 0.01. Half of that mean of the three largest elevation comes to 8.66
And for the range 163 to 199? 8.55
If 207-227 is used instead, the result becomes 8.19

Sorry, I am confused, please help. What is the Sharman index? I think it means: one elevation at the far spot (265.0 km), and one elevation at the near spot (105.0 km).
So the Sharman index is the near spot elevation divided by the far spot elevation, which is 1.06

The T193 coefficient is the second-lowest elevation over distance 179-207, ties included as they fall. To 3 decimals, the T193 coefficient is 16.500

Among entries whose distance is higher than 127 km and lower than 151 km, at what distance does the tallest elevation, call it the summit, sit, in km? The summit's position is 149.0 km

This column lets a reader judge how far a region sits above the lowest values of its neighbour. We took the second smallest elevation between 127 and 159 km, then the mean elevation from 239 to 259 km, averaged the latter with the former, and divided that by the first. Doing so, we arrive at 0.92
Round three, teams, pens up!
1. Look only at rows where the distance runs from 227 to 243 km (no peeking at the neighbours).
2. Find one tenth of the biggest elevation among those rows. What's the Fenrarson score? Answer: 1.50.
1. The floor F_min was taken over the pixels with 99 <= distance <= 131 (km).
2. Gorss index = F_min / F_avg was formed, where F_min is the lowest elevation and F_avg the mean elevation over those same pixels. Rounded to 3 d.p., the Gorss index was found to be 0.977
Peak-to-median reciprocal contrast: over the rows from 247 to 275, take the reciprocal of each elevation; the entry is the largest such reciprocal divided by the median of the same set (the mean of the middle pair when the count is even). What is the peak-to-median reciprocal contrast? 1.05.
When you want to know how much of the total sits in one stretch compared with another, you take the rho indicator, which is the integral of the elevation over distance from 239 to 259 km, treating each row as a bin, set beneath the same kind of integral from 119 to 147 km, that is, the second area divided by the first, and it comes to 1.70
